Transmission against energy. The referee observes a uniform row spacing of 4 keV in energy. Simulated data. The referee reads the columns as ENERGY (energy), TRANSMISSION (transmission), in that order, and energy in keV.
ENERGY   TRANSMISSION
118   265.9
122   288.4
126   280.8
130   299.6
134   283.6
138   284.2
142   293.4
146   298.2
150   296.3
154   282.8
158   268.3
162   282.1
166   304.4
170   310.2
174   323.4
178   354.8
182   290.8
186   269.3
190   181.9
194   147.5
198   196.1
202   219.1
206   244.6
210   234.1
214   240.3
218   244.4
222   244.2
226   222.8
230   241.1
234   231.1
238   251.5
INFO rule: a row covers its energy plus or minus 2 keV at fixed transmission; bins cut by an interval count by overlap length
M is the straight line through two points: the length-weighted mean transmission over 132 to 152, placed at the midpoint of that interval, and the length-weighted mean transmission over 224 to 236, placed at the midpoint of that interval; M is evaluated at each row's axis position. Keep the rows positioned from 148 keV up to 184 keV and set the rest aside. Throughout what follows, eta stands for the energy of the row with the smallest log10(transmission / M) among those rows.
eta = 158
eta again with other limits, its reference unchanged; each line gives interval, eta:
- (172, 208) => 194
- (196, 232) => 198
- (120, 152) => 126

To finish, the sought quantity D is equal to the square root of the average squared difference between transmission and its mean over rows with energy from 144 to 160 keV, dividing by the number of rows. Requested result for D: 12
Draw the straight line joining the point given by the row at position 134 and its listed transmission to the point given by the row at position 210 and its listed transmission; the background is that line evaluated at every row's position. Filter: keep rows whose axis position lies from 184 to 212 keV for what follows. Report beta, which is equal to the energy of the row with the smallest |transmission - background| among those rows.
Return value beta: 210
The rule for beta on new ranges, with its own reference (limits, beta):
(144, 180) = 158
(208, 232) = 210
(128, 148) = 134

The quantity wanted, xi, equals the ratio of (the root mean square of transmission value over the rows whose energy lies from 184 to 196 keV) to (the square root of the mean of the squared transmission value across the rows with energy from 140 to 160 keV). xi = 0.72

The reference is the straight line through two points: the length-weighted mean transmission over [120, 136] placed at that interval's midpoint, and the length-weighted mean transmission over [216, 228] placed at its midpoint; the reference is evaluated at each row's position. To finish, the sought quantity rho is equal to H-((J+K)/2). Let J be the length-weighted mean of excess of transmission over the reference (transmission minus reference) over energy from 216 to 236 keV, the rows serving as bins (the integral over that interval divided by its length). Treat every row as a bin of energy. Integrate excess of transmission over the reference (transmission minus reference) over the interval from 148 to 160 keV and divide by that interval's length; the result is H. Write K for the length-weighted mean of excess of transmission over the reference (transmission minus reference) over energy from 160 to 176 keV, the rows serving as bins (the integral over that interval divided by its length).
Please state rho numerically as -12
